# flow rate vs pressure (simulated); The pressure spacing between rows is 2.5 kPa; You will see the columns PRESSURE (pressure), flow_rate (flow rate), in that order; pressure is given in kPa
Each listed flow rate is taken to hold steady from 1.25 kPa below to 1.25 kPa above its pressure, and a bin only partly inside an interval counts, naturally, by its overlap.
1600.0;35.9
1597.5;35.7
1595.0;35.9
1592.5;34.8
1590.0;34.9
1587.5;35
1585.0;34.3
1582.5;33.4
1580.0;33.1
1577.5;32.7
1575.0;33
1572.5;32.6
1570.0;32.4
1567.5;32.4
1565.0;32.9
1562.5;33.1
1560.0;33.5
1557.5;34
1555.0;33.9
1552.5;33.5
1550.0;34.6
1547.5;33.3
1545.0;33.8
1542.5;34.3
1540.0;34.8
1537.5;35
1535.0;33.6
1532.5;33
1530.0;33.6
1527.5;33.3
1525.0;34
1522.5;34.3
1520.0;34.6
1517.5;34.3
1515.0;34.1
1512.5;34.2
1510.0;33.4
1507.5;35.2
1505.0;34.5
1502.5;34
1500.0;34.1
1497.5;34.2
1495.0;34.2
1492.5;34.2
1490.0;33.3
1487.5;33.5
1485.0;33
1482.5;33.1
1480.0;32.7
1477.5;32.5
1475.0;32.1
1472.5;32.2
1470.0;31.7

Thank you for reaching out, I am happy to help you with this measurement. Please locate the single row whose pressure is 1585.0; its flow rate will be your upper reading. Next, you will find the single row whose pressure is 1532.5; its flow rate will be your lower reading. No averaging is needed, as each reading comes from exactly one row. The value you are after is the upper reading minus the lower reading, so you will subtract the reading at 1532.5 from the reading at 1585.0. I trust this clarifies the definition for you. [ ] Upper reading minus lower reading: 1.3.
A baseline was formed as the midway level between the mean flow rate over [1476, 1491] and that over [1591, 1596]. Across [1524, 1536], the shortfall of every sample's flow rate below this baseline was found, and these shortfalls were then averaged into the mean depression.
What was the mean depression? 0.7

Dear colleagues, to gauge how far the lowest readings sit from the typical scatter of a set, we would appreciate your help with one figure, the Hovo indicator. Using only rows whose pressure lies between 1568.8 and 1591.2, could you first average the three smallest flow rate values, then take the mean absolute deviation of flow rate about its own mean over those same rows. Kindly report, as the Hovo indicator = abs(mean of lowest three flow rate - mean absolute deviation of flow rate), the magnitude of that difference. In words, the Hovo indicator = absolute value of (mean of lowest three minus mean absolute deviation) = 31.7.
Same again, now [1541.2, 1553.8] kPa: 33.1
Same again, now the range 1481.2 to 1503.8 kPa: 32.7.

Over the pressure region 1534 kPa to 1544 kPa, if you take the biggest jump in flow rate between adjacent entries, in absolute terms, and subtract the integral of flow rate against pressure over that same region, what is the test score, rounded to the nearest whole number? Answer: -343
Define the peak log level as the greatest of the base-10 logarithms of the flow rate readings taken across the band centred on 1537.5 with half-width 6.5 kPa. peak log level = 1.54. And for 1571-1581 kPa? 1.52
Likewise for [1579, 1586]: 1.54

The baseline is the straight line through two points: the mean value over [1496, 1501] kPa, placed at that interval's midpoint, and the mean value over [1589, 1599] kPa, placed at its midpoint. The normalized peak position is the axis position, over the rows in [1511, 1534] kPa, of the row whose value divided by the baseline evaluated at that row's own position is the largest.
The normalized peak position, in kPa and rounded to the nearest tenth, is 1520.0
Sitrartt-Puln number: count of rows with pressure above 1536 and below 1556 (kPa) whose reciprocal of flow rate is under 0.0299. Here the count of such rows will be 7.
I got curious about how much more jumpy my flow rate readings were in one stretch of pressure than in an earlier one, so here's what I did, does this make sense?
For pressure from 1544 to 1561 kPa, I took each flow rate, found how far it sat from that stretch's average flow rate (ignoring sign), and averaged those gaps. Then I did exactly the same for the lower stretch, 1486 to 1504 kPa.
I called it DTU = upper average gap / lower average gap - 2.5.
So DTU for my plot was -1.46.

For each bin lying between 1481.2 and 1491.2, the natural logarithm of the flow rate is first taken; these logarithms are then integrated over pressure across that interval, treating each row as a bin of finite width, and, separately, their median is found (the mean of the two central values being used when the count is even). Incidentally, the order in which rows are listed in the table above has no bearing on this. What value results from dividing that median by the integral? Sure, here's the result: 0.100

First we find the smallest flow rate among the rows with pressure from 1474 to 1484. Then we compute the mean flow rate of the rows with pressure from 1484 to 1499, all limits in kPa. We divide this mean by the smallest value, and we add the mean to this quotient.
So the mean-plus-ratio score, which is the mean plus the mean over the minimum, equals 34.8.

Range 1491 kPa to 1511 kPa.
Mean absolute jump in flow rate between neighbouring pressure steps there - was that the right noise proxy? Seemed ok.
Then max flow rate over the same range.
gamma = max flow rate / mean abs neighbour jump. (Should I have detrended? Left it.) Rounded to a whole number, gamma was 77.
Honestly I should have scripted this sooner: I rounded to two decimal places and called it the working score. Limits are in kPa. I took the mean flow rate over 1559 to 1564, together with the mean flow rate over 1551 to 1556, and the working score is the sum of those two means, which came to 67.00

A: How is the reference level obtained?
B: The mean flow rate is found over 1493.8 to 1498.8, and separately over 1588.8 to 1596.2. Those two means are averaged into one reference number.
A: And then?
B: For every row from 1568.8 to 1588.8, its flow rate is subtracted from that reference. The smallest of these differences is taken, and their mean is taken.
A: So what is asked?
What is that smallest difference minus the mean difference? -1.7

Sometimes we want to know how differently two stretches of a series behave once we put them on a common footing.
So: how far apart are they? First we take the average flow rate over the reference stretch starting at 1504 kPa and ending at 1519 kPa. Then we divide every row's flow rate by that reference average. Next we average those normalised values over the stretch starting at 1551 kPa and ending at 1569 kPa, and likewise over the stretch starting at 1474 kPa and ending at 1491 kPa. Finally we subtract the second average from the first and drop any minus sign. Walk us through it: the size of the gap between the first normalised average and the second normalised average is 0.013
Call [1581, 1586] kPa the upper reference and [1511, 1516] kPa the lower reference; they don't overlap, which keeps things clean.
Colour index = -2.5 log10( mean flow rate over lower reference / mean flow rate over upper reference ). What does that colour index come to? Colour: -0.010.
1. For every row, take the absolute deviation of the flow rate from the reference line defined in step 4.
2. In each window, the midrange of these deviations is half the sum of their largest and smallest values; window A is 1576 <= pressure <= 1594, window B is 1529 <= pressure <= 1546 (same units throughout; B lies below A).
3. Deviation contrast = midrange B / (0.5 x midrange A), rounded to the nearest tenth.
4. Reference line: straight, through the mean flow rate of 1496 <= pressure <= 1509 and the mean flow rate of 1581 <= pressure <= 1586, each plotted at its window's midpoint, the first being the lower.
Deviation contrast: 1.7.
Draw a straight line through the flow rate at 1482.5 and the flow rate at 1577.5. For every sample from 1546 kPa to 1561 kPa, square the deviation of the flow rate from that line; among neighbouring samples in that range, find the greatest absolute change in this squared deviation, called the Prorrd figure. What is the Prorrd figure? 3.0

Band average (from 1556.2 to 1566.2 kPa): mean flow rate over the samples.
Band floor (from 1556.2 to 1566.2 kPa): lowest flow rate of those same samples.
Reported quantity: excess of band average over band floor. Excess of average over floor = 0.48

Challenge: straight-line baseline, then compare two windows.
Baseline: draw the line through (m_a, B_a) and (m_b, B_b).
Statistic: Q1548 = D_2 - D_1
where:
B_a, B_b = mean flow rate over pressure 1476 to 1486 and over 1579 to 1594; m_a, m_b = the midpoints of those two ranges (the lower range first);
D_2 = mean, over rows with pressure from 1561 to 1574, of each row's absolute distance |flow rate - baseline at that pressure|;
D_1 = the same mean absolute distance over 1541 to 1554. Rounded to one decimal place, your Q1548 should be 0.9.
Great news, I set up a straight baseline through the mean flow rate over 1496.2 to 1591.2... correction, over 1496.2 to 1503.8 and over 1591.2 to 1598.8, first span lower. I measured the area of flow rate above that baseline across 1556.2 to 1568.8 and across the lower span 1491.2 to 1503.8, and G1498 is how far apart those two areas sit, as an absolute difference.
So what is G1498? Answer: 24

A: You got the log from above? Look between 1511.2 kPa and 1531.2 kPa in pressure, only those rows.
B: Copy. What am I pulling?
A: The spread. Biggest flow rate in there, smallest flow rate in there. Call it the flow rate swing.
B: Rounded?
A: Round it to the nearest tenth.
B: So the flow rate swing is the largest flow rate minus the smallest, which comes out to 1.3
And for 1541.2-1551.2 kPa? 1.3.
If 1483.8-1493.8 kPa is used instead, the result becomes 1.2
